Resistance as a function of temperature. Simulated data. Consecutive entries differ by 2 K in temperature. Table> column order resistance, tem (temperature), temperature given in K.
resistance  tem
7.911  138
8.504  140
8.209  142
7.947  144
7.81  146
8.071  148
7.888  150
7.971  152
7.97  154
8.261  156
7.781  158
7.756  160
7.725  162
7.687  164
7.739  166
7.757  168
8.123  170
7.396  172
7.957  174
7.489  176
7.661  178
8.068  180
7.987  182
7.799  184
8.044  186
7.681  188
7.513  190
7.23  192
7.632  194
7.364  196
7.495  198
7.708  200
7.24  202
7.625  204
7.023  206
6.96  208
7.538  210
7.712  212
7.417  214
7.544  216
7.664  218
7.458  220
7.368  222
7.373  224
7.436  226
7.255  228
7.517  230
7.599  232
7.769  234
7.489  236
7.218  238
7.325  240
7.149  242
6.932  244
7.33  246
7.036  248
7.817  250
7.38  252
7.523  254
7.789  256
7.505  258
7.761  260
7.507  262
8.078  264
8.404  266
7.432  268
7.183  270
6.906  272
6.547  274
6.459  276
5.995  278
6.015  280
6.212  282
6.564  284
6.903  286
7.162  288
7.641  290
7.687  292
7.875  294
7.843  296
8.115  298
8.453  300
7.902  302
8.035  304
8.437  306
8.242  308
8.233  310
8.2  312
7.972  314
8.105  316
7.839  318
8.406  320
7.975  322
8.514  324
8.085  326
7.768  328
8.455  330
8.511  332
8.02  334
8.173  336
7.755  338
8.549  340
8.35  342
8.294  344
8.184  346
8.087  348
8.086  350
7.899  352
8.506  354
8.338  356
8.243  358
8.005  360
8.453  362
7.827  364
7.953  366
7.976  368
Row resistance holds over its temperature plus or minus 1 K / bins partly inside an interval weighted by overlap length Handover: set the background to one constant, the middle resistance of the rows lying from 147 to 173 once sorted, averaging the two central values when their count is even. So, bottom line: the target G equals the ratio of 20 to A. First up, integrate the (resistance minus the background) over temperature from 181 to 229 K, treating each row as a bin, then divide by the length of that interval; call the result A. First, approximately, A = -0.28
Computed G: -72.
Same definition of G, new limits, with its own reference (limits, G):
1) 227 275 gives -58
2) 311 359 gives 50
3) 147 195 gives 1086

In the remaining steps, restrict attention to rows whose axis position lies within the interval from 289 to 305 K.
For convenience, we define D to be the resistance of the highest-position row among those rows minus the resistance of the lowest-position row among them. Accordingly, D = 0.4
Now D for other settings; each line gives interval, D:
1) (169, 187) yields -0.1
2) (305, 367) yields -0.5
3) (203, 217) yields -0.1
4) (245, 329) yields 0.4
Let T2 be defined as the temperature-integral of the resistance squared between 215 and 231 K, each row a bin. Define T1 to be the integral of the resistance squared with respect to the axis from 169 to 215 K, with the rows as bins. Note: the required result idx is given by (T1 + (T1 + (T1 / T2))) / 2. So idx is 2659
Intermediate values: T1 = 2657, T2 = 889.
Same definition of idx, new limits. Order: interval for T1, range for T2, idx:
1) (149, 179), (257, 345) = 1832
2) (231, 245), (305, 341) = 758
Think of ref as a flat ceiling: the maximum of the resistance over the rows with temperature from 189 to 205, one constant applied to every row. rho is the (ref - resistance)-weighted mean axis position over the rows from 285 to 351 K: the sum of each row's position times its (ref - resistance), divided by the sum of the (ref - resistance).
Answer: 328.1 K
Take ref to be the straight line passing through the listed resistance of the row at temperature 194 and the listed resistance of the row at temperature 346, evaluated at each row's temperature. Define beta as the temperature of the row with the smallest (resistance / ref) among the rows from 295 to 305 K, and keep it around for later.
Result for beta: 296 K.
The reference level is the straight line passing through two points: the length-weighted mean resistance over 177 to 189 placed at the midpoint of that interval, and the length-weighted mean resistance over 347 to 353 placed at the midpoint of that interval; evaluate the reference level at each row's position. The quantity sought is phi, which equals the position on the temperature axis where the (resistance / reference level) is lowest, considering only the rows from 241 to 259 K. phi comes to 244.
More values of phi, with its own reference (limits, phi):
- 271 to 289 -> 278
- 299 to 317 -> 302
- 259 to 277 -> 276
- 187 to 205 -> 192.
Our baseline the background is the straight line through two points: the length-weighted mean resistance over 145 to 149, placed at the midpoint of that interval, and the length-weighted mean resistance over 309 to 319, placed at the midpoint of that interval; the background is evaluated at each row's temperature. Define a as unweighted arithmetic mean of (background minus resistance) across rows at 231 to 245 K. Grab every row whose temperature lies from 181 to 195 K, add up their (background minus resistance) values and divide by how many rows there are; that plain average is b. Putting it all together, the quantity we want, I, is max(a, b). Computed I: 0.66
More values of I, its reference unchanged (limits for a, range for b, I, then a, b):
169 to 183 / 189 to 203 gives 0.52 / 0.15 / 0.52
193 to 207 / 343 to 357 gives 0.54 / 0.54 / -0.10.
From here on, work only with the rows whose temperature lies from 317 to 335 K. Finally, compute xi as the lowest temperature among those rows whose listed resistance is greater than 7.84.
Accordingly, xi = 320 K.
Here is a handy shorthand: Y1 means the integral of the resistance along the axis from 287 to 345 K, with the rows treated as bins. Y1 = 469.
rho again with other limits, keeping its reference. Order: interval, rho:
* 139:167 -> 147.6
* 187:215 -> 202.3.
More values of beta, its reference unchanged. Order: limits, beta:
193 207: 206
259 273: 272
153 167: 164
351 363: 352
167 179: 172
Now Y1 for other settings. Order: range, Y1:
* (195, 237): 313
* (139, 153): 113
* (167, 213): 350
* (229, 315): 642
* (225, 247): 162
